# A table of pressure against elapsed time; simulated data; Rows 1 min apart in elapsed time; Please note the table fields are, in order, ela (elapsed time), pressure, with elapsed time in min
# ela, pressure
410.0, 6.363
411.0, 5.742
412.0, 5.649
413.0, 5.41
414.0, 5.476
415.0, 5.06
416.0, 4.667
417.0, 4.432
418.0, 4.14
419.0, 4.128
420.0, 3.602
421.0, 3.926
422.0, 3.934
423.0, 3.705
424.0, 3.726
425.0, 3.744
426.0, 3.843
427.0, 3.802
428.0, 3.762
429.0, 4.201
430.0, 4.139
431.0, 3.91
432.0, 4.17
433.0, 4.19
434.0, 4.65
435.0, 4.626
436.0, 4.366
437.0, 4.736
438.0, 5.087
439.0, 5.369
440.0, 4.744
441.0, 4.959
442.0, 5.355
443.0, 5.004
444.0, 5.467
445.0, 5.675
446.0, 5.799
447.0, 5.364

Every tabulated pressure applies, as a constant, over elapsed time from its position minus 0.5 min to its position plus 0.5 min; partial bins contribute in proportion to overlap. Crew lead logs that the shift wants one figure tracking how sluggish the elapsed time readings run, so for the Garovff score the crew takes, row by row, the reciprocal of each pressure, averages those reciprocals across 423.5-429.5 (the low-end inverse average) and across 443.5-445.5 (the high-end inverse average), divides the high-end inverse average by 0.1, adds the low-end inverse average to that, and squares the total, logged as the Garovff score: 4.2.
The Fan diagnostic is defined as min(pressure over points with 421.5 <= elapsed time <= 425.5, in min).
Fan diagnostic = 3.705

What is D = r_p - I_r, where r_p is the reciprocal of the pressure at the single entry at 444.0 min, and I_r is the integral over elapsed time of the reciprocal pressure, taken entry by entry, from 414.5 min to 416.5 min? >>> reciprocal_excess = -0.229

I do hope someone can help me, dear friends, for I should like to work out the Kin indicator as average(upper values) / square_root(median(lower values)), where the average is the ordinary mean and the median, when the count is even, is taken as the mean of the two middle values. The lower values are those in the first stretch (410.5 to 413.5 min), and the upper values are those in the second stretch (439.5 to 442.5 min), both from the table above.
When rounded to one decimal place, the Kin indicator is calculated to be 2.1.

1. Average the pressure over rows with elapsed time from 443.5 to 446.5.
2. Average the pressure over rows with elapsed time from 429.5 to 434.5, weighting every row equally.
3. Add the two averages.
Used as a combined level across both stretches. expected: 9.9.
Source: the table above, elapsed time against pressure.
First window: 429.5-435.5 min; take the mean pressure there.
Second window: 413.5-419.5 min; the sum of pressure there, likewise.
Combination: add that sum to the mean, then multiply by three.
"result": 97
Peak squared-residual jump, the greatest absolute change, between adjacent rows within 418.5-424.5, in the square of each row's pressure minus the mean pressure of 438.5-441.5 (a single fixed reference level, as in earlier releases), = 1.2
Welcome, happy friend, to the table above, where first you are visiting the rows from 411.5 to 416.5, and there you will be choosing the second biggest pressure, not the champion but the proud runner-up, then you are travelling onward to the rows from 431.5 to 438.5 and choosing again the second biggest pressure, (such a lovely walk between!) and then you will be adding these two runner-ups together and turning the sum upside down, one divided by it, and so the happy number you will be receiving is 0.098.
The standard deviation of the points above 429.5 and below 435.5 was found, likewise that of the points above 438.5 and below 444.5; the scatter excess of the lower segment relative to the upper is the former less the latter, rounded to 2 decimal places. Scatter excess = 0.01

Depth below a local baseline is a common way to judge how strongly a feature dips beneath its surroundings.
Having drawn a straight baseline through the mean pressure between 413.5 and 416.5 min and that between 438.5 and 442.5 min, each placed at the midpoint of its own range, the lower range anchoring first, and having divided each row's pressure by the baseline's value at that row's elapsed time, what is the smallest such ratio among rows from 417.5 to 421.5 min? 0.71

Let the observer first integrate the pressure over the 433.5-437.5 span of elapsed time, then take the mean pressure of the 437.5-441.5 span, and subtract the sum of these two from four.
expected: -19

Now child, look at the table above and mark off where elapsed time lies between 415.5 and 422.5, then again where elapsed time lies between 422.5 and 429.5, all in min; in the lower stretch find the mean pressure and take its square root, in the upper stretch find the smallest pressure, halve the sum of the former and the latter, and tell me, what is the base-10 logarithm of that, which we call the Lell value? 0.46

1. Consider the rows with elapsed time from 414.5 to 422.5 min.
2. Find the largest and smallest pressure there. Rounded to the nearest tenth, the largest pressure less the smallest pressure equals 1.5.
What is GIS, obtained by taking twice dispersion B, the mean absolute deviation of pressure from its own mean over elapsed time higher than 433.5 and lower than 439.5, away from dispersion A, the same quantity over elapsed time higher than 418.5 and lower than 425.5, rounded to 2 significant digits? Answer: -0.42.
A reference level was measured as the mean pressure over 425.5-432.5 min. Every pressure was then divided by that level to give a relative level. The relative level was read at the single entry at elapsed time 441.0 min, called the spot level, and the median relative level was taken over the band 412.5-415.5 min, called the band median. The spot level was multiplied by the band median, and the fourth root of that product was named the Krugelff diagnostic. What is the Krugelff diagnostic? 1.14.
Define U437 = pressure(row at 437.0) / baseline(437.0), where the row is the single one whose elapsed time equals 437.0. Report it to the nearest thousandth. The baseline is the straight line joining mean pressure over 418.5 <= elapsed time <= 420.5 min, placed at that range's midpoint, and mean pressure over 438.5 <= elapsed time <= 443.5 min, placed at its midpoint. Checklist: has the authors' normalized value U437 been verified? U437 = 0.975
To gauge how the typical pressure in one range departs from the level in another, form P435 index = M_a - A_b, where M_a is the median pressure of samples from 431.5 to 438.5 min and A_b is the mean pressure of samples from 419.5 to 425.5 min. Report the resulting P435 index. 0.9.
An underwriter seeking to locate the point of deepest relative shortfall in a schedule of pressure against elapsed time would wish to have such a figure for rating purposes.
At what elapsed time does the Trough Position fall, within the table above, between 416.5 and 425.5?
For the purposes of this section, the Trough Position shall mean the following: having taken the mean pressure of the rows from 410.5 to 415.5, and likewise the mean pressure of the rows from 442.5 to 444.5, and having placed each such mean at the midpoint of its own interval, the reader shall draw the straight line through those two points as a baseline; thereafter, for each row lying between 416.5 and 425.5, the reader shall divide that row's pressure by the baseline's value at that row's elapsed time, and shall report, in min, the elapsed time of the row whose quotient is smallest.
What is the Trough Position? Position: 420.0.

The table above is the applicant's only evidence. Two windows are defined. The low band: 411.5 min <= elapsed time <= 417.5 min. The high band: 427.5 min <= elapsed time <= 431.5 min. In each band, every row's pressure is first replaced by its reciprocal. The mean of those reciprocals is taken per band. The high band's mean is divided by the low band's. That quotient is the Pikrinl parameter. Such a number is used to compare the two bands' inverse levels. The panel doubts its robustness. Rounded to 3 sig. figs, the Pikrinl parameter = 1.27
